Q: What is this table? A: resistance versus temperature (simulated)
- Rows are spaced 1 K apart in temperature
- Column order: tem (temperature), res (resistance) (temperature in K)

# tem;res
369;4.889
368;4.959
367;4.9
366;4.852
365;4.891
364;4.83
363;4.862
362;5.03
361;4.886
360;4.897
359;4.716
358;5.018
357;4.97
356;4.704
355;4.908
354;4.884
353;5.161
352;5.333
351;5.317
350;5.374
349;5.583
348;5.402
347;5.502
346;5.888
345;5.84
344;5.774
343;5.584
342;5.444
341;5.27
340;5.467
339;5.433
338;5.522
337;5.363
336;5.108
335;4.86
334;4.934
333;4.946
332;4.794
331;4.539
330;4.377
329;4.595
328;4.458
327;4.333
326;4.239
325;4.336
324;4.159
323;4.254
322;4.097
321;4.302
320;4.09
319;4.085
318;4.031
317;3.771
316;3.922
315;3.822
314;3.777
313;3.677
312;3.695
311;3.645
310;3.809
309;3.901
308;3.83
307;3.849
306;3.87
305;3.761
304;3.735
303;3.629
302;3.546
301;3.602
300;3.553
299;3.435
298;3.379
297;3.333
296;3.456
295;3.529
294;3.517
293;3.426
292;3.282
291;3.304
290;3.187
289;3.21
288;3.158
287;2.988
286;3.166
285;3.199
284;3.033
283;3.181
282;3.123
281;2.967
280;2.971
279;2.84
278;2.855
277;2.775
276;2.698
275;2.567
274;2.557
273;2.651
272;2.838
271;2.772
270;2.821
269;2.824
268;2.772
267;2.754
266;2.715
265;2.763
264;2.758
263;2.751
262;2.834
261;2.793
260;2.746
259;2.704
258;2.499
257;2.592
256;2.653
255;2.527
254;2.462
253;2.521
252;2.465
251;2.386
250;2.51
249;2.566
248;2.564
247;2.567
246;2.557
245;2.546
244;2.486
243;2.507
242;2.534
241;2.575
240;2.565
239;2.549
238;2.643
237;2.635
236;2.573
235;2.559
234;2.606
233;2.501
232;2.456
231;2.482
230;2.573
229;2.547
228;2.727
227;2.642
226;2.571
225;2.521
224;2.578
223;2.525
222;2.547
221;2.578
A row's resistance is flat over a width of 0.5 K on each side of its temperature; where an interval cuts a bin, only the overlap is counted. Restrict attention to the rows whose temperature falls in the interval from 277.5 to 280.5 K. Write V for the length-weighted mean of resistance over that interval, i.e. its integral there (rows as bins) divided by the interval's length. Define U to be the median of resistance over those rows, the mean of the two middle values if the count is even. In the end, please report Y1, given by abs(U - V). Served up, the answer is 0.034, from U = 2.9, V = 2.9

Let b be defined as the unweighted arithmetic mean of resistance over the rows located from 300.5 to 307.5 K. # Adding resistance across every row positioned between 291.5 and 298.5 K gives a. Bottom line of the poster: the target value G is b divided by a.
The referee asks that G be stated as 0.155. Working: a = 24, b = 3.7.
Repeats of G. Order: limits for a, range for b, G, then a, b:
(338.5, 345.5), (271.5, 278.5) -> 0.070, 39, 2.7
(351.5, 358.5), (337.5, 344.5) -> 0.157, 35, 5.5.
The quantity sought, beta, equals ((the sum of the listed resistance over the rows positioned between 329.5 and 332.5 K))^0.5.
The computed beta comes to 3.7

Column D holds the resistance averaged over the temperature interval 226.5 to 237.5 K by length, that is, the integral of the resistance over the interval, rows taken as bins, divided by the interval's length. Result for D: 2.6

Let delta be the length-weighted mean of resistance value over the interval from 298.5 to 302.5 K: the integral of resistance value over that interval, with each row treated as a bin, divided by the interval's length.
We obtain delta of 3.5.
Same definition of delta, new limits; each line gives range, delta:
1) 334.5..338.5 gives 5.2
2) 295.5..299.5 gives 3.4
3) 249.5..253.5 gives 2.5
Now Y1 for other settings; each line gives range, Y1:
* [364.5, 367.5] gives 0.010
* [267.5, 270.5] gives 0.015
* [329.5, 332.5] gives 0.031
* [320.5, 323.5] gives 0.036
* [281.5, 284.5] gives 0.011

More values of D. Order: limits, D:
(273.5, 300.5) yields 3.1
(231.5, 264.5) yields 2.6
